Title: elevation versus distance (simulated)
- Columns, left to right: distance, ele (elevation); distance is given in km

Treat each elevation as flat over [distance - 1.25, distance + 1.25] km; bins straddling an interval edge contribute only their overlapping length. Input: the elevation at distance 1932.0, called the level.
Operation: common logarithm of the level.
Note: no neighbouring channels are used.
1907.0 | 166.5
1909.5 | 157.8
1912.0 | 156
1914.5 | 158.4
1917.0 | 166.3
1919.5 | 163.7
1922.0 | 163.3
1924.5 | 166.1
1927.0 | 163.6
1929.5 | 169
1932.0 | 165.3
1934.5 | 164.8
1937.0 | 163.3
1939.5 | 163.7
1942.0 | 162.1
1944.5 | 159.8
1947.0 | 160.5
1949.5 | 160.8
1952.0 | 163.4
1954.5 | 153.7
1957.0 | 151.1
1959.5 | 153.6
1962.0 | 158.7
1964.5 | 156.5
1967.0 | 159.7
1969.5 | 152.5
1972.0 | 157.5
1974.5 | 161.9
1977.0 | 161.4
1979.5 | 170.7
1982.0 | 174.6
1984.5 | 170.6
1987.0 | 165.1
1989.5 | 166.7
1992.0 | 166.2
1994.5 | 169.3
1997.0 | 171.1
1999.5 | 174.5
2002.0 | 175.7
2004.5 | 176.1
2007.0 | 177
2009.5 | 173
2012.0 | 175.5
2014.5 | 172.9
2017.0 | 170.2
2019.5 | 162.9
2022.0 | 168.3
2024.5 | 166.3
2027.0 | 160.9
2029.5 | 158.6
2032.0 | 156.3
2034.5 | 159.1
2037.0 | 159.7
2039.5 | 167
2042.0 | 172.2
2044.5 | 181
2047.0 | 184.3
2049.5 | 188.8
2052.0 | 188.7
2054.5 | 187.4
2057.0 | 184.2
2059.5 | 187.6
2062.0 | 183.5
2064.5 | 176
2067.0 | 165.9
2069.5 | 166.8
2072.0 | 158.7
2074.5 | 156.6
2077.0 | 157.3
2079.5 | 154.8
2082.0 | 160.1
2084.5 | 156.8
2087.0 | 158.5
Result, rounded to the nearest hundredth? 2.22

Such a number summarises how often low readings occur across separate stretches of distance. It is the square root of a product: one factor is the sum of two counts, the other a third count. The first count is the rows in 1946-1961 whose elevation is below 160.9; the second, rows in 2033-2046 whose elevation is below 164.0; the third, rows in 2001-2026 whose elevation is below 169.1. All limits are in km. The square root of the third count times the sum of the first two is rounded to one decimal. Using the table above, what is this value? 4.6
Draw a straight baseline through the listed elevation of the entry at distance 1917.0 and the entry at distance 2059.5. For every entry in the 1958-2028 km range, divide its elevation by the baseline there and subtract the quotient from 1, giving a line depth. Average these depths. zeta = 0.062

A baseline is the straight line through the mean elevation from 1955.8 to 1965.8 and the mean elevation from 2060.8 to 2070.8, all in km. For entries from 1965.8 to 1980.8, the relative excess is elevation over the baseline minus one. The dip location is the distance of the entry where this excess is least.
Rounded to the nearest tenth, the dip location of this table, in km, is 1969.5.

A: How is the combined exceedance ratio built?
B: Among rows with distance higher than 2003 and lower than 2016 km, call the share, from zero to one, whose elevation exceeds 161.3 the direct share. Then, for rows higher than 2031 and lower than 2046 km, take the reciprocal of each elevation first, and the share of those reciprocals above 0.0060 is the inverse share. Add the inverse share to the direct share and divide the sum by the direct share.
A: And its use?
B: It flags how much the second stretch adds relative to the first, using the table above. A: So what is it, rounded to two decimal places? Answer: 1.50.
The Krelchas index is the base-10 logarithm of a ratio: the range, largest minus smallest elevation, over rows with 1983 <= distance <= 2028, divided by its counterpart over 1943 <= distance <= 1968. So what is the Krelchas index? 0.12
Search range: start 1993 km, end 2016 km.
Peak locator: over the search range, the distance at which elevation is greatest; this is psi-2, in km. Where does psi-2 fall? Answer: 2007.0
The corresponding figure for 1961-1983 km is 1982.0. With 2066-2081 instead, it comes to 2069.5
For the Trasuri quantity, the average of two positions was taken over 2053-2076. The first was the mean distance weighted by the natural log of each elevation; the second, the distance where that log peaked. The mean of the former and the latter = 2062.0 km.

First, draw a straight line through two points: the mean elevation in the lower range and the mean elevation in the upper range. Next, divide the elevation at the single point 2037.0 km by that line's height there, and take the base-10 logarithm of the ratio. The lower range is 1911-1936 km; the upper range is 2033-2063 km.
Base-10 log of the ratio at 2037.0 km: -0.045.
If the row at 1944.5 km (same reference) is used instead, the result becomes -0.017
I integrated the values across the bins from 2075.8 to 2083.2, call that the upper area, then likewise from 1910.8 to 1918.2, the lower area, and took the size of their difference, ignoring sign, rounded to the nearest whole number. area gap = 21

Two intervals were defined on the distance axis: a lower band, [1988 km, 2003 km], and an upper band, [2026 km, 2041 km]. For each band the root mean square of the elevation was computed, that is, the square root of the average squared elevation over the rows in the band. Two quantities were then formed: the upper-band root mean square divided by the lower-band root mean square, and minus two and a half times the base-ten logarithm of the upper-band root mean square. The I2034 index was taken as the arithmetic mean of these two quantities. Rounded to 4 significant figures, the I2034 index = -2.286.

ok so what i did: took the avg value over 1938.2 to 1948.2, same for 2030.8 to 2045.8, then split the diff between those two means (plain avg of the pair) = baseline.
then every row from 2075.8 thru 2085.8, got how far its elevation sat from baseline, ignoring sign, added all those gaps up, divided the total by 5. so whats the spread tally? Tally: 5.2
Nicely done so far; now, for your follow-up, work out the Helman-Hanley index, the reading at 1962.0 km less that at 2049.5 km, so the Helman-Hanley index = -30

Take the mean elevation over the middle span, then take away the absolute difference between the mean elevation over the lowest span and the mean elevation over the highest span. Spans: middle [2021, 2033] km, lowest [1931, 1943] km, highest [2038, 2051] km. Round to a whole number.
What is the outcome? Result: 147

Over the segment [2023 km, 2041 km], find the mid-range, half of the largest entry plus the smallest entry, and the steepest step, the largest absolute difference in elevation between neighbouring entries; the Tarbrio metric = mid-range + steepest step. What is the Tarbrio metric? 169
